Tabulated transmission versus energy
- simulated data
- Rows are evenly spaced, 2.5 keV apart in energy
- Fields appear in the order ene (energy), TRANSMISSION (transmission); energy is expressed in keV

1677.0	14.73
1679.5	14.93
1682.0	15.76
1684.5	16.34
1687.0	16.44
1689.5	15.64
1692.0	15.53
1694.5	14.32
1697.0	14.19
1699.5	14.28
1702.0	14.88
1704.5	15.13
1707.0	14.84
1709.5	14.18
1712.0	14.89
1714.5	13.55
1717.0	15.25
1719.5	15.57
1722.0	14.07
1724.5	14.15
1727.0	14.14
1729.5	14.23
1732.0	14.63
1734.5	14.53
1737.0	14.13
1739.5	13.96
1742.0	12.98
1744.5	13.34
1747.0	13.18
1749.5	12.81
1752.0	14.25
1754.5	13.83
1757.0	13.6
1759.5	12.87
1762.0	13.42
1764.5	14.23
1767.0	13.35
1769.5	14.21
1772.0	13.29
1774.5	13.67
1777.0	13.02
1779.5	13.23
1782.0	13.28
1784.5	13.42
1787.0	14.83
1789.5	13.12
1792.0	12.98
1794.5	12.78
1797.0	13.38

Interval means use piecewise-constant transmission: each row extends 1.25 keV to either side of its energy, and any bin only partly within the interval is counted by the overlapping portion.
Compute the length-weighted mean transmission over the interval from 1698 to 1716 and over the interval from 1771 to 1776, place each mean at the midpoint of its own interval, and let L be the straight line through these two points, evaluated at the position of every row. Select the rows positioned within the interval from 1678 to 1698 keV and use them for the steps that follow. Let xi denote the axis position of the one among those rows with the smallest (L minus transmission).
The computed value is 1687.0 keV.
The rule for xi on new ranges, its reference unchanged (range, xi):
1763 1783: 1769.5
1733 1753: 1752.0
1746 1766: 1764.5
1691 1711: 1692.0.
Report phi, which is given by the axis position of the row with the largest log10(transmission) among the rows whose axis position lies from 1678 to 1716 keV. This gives 1687.0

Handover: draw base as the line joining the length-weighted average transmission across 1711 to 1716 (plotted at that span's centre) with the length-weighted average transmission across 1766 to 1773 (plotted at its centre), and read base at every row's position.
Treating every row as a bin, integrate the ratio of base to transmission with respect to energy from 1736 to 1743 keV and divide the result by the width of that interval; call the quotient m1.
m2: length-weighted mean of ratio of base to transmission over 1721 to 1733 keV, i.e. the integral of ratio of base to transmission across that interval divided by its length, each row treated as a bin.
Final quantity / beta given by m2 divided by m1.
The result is 0.97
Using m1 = 1.02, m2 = 0.990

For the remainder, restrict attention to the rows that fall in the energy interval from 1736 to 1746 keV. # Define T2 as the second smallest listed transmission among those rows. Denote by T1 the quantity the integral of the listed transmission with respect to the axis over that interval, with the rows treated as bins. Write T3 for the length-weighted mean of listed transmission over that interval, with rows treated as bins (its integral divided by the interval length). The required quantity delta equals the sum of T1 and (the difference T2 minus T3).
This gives 136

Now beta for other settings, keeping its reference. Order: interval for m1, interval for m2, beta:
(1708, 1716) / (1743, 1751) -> 1.06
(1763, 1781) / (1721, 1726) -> 1.00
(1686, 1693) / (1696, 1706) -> 1.07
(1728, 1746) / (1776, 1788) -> 1.00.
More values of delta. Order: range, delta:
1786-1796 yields 134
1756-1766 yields 135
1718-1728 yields 145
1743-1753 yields 133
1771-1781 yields 133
